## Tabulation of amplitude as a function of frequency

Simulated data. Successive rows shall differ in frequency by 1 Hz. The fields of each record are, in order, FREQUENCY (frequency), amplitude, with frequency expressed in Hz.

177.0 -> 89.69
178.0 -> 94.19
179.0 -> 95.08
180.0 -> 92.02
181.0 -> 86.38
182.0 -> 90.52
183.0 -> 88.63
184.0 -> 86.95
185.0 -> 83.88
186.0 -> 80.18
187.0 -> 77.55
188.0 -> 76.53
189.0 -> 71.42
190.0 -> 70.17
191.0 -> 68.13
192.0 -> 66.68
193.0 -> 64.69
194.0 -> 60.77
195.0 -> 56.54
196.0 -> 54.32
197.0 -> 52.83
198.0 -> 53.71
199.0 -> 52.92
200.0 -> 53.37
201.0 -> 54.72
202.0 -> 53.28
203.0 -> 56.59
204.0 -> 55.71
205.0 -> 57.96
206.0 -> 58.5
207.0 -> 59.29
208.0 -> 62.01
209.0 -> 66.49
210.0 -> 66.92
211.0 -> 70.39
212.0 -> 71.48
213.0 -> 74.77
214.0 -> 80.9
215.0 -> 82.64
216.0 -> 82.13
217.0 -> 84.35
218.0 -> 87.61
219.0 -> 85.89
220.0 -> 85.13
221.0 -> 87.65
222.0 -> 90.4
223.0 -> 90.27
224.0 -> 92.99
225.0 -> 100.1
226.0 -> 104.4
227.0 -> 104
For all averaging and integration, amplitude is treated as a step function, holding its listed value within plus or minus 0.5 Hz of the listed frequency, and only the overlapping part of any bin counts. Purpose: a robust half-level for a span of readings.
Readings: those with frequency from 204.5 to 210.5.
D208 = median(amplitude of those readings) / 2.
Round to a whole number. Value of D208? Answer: 30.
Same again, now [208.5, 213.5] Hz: 35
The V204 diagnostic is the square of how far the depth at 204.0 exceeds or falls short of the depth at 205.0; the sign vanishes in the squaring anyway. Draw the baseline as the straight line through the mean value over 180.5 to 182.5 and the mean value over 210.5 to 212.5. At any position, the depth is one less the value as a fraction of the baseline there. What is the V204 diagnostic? 0.001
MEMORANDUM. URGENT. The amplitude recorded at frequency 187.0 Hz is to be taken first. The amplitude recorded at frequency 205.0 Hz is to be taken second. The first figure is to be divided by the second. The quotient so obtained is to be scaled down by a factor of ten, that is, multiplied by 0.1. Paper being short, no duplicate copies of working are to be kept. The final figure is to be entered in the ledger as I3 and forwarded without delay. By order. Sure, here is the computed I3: 0.13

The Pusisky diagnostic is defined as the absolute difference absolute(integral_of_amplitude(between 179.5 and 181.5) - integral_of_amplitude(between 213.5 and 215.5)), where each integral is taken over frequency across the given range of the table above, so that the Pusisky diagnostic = 15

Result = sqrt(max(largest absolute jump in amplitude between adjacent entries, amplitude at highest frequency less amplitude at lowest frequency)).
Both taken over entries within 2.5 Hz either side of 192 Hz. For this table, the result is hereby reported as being 2.0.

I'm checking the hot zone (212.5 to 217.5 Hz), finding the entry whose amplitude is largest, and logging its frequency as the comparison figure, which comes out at 217.0 Hz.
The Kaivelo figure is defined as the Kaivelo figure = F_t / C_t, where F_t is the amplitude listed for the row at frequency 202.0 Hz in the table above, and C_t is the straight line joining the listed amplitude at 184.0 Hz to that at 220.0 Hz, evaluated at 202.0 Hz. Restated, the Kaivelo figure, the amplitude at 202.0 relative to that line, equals 0.62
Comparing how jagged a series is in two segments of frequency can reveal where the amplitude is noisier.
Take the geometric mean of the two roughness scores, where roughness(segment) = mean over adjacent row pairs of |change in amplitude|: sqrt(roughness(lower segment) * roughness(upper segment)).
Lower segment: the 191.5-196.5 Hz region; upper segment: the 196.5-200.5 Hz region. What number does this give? 1.48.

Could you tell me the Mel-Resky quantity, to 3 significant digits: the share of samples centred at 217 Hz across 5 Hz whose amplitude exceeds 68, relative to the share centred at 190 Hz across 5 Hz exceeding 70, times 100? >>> 167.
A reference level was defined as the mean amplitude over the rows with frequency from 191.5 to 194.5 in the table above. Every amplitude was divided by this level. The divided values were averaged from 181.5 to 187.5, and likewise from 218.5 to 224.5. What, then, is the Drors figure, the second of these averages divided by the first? 1.0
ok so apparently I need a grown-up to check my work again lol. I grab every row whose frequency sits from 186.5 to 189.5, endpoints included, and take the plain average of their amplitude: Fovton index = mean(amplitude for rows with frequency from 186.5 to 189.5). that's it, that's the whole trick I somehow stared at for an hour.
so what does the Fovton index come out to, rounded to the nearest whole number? 75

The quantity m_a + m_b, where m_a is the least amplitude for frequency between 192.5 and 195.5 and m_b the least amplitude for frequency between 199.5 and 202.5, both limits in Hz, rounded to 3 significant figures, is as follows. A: 110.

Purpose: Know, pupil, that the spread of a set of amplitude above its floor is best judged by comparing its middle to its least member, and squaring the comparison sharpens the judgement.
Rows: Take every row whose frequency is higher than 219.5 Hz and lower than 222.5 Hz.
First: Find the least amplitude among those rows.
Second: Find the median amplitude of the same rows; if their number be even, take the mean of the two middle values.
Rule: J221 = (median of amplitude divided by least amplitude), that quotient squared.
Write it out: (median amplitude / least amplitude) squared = 1.06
